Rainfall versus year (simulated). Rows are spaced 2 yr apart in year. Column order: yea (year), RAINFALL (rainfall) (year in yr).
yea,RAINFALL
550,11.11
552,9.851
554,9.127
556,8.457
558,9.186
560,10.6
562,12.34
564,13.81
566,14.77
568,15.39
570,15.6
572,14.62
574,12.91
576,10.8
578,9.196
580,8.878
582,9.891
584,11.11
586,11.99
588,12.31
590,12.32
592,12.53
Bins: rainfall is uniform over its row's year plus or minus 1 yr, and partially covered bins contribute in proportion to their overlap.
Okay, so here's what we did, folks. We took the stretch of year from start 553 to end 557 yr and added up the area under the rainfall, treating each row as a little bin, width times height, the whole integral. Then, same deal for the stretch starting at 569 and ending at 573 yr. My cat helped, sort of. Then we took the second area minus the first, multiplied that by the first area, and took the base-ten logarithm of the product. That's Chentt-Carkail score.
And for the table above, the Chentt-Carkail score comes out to 2.9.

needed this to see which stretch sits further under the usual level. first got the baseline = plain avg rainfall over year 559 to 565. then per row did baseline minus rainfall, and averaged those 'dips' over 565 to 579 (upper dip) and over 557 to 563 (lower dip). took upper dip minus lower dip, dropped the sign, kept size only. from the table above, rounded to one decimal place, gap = 2.6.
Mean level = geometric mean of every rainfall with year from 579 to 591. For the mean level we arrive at 11.0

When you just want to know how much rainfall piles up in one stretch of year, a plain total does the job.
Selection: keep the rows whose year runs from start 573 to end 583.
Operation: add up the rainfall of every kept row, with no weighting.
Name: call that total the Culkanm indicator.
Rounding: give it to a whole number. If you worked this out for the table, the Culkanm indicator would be 52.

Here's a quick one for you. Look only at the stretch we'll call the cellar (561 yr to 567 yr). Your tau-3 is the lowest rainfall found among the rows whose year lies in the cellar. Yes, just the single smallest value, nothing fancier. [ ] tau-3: 12.34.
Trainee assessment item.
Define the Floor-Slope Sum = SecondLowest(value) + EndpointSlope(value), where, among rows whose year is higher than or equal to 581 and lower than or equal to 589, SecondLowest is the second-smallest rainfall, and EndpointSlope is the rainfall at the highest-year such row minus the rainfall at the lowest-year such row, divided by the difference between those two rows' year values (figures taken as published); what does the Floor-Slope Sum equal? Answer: 11.5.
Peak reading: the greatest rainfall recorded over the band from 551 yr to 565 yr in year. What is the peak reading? 13.81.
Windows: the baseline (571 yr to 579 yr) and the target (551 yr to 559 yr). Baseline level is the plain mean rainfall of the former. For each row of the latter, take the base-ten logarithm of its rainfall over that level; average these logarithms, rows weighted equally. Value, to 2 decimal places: -0.11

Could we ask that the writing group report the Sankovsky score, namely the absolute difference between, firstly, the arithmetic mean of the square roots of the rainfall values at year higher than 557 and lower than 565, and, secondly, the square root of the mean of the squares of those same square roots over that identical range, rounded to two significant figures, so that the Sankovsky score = 0.0099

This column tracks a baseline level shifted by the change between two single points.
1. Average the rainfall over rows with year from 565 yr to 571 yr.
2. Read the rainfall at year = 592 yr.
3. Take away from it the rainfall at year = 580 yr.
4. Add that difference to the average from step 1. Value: 19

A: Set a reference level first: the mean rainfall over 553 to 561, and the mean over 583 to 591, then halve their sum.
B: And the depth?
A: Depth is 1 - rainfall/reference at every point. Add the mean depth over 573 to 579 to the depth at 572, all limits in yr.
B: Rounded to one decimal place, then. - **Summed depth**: -0.4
